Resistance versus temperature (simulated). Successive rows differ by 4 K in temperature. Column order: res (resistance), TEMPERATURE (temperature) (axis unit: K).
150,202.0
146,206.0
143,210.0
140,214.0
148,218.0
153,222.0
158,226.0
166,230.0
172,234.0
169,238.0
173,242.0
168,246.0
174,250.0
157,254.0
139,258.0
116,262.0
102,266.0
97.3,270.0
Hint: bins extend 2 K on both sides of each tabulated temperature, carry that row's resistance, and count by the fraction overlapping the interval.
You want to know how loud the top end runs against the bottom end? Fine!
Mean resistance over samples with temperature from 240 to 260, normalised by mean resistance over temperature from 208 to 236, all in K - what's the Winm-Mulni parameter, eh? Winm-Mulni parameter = 1.05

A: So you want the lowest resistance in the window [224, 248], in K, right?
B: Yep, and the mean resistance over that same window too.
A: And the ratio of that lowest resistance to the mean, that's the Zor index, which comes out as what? 0.942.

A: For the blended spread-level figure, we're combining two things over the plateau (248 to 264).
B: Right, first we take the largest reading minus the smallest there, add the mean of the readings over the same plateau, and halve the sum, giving 102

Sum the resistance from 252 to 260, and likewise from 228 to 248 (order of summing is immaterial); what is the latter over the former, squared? 8.2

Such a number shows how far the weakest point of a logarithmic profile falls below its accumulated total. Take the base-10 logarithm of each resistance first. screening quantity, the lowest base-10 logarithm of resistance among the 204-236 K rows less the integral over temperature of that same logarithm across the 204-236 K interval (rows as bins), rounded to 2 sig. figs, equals -68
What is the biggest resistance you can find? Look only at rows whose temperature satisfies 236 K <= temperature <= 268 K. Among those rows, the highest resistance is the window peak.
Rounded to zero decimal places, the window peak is 174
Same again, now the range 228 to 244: 173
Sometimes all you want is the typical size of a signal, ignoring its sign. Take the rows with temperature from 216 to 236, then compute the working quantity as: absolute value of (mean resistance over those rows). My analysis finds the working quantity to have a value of 159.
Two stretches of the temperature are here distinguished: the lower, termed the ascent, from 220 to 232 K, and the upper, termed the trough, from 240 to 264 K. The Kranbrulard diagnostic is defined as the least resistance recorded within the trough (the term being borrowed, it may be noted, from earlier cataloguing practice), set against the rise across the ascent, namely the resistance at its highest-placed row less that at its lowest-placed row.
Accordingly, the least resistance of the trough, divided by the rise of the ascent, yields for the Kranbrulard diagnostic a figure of 8.9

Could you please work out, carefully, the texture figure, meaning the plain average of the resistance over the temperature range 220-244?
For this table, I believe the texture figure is 165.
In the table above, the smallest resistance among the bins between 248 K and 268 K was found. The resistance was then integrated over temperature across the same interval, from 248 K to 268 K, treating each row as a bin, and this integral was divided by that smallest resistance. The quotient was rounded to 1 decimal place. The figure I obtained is 27.0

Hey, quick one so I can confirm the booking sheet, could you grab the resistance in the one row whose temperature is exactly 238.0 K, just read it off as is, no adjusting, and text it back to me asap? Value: 169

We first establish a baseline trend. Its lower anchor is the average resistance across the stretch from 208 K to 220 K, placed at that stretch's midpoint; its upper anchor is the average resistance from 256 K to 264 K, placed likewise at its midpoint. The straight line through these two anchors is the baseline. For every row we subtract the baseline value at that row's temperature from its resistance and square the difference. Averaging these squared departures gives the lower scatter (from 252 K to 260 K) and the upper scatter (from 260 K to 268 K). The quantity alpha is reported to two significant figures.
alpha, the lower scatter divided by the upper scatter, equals 1.3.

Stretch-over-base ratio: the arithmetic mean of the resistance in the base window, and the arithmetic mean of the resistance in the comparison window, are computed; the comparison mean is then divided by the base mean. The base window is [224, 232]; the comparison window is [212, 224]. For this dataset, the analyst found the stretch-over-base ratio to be 0.91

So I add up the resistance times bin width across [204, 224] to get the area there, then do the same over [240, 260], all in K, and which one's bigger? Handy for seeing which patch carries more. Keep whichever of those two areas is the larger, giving 3244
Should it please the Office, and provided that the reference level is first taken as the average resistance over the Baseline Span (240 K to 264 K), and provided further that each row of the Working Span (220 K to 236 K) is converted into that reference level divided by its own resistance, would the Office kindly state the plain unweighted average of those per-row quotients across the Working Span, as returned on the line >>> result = 0.95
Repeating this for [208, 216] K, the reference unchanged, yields 1.09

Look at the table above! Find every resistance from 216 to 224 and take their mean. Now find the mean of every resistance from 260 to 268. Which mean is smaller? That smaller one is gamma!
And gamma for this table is 109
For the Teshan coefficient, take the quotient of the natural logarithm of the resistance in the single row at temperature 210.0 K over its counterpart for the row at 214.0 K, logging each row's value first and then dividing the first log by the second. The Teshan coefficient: 1.00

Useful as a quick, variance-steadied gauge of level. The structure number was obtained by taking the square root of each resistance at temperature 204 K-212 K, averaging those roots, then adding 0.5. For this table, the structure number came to 12.5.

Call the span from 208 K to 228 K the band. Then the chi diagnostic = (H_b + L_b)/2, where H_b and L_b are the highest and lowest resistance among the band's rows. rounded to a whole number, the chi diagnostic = 149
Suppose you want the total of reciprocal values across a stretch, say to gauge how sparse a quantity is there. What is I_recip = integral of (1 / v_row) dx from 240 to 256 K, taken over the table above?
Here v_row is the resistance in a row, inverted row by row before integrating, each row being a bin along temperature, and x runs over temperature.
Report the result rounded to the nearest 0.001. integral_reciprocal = 0.095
